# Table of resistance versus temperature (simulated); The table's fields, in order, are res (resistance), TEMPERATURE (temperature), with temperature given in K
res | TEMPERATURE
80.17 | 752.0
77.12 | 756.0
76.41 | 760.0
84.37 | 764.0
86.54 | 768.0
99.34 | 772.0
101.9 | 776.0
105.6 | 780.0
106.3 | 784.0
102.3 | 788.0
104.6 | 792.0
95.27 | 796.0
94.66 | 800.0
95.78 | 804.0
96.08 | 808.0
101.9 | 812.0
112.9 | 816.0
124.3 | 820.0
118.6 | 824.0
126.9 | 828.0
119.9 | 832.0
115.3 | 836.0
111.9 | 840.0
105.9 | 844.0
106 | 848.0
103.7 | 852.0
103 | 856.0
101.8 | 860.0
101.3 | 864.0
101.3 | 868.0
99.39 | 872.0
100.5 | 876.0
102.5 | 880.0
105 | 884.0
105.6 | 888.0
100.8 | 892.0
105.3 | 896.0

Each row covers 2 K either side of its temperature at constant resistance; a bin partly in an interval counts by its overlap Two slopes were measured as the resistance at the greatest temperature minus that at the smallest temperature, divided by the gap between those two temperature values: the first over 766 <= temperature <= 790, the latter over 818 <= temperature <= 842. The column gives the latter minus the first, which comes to -1.4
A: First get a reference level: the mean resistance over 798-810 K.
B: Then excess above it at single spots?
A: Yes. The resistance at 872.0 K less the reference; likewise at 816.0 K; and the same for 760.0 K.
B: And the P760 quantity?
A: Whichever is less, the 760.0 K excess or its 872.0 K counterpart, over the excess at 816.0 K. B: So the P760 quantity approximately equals -1.1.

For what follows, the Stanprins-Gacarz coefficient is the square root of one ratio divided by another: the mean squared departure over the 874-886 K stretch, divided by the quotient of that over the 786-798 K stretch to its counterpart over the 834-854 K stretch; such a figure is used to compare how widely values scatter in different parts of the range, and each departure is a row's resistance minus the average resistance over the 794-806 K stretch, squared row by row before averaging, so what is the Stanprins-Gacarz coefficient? 15.8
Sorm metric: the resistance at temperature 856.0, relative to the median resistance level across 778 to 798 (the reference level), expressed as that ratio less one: -0.015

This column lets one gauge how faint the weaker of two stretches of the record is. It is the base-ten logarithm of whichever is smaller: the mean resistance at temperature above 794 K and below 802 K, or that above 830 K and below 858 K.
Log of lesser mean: 1.98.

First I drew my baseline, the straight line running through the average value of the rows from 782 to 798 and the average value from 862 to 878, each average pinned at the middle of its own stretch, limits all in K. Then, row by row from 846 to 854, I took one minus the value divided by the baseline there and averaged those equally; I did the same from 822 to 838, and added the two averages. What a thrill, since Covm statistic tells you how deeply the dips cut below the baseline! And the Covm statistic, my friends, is -0.224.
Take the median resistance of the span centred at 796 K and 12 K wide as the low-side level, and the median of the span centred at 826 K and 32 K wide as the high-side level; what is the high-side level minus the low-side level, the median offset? 22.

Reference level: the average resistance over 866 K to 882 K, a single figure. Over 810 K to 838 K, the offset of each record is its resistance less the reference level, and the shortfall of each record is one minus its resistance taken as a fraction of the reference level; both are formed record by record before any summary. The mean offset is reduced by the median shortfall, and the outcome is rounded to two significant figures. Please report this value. 16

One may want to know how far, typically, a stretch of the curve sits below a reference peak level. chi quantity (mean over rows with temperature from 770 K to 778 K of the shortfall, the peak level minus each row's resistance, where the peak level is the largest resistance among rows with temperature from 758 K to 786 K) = 5.7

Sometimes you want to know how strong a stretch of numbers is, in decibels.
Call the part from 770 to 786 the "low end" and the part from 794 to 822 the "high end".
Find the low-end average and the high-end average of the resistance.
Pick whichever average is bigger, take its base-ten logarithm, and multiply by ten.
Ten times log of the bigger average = 20.1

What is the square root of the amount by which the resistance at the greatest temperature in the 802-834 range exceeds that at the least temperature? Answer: 4.9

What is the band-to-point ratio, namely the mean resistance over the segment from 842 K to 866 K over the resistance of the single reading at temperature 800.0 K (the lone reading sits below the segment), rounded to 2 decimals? 1.09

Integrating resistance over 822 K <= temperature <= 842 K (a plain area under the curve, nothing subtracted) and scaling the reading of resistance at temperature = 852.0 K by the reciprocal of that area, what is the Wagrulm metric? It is 0.044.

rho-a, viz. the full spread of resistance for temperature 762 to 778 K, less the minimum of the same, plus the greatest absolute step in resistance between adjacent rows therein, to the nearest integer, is -54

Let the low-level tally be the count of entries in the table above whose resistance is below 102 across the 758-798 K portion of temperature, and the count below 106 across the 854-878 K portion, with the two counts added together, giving 12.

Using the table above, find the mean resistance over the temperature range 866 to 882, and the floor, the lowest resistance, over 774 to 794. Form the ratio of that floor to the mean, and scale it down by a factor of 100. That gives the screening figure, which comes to 0.010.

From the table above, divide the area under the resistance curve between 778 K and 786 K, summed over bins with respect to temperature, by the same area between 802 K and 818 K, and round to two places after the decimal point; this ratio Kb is 0.52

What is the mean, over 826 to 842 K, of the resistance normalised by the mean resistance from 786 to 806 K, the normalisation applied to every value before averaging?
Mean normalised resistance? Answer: 1.20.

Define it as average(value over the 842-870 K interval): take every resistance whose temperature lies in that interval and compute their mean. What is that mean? 103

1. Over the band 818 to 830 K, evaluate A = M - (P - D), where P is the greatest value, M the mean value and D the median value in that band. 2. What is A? 121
